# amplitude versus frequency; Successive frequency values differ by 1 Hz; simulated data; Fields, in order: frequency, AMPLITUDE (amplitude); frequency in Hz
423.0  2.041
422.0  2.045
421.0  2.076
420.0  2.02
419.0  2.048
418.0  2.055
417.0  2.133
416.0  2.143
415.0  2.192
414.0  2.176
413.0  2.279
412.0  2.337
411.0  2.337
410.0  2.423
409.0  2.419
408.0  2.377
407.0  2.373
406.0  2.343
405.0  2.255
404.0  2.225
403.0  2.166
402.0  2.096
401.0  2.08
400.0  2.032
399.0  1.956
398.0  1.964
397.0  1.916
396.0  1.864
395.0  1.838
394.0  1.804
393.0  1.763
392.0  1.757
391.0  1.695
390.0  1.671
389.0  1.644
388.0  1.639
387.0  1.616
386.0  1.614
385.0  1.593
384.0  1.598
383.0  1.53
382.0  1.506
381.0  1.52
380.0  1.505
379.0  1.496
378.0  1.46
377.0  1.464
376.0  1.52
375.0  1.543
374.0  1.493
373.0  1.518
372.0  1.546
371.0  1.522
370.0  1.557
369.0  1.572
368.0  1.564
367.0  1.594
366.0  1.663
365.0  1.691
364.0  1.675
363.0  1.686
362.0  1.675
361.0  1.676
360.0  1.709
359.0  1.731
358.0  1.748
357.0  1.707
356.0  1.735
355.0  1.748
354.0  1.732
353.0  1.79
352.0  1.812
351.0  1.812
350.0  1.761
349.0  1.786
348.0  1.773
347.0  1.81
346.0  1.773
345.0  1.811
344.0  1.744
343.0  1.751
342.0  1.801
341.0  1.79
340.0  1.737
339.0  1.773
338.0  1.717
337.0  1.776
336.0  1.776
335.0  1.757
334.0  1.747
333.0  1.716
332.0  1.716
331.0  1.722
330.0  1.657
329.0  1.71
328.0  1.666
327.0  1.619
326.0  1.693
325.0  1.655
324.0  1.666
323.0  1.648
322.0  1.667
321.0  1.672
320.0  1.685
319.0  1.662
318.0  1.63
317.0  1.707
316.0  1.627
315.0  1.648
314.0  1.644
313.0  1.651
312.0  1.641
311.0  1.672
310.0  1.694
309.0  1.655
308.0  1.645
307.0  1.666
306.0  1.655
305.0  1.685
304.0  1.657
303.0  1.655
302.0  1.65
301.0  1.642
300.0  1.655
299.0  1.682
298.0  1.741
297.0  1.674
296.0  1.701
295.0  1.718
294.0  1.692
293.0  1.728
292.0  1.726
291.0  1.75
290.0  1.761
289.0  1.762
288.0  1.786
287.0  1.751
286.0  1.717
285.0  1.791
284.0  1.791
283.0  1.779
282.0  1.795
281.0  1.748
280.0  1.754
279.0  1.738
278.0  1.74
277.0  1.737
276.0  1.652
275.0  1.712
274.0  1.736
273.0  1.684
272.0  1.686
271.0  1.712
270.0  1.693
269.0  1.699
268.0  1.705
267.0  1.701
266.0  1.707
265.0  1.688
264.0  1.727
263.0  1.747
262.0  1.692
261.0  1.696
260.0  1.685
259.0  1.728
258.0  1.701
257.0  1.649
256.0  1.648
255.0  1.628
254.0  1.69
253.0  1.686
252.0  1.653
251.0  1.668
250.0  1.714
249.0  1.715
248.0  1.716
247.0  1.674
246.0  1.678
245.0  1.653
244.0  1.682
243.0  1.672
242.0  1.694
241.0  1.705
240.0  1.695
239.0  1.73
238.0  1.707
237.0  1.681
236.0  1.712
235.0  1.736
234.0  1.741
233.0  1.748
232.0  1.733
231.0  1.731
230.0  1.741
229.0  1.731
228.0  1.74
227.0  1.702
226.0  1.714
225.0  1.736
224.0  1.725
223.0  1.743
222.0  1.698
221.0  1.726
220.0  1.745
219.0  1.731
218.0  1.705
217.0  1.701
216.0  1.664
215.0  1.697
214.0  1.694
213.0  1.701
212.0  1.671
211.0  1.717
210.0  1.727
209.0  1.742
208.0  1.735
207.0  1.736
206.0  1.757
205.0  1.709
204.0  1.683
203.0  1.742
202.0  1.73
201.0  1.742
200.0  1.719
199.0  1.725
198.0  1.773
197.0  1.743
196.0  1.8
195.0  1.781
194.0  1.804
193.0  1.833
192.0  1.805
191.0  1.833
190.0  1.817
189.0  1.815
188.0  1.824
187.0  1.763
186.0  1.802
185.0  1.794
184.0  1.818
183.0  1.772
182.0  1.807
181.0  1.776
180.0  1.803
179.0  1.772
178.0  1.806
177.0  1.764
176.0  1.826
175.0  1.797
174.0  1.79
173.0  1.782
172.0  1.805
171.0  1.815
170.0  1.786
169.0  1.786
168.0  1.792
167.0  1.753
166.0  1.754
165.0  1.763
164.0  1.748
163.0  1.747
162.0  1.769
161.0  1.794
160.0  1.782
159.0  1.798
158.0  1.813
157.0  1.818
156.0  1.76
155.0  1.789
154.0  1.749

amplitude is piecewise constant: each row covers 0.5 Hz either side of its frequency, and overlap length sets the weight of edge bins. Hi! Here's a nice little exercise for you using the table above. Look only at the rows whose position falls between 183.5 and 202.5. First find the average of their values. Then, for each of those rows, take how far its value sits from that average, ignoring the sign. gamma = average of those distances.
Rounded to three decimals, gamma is 0.032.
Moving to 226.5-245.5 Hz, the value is 0.023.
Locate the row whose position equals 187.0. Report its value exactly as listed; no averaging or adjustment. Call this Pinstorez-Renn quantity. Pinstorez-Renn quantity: 1.763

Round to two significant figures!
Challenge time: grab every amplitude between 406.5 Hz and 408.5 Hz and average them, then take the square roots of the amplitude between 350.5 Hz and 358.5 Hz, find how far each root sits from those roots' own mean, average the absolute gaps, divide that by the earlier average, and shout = 0.0052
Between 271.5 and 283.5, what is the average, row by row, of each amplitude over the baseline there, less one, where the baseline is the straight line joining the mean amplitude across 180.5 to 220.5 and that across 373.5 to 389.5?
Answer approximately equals 0.039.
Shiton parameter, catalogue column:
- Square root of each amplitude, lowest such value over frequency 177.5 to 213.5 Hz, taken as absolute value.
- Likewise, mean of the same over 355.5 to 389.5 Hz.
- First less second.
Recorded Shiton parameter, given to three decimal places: 0.029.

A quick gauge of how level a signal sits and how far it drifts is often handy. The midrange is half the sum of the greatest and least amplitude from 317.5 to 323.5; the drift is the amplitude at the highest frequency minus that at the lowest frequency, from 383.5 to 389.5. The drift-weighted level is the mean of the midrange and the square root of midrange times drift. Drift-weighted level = 0.97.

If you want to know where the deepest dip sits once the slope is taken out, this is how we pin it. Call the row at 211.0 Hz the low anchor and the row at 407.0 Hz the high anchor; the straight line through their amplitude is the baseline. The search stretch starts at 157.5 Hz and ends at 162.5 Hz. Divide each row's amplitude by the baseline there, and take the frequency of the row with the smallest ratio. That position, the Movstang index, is 162.0 Hz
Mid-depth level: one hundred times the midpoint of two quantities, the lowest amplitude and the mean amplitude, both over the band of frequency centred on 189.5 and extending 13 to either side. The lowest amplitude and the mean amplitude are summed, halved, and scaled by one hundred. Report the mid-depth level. 175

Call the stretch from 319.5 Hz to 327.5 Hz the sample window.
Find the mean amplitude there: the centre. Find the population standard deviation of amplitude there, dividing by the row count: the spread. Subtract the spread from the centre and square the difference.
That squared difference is 2.69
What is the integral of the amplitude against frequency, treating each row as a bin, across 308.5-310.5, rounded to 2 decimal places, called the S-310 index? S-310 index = 3.35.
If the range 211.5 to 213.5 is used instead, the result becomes 3.37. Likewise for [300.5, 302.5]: 3.29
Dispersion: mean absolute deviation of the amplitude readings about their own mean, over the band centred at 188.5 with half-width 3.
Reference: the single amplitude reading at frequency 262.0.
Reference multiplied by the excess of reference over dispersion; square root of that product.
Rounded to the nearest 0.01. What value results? 1.68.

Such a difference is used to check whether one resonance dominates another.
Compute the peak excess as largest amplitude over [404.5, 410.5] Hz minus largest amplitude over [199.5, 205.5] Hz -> 0.68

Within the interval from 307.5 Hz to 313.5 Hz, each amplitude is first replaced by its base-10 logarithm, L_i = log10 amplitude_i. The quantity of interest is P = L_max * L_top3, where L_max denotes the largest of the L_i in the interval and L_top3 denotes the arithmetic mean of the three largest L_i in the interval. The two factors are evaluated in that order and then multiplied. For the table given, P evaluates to 0.051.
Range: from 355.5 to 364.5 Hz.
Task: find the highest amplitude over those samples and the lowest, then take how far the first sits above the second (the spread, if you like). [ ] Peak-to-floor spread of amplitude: 0.07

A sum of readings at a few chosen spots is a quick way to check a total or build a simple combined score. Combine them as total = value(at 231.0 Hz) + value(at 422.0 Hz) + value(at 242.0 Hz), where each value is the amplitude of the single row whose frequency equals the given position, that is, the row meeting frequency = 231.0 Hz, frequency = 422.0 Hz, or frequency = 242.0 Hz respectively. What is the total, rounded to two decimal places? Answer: 5.47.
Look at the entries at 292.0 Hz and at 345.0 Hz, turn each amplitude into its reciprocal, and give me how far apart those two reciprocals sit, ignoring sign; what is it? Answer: 0.027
